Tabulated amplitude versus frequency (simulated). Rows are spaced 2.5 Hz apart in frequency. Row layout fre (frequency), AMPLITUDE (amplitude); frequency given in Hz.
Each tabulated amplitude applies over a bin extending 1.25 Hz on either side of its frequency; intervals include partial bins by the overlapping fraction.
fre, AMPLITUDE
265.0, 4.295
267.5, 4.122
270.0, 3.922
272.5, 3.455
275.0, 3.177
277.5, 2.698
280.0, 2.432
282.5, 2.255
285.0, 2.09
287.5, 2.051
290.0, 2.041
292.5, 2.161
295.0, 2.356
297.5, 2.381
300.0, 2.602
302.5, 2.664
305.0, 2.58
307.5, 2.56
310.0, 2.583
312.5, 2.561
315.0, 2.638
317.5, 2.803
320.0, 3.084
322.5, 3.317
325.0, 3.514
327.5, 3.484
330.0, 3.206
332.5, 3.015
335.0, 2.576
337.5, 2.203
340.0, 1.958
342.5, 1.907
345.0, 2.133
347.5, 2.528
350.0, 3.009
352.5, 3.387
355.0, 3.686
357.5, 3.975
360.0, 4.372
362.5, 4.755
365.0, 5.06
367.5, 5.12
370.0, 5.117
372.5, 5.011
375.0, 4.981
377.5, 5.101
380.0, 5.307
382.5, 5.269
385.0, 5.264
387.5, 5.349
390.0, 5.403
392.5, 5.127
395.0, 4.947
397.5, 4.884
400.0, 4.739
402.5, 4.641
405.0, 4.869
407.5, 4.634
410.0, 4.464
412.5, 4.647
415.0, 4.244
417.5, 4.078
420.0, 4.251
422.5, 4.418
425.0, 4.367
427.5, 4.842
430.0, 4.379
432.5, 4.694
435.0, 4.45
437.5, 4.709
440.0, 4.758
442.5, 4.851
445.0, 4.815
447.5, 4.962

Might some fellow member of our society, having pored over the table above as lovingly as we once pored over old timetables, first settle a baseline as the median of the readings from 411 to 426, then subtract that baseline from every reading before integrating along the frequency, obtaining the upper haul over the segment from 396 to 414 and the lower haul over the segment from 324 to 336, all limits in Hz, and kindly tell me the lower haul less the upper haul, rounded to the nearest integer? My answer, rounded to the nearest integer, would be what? -21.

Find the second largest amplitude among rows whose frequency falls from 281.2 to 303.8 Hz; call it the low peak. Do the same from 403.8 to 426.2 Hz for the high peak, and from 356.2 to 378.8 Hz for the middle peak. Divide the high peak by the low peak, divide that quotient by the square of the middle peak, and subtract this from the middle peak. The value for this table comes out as 5.0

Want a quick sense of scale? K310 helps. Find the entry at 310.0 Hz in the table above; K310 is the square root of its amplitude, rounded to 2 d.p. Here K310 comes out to 1.61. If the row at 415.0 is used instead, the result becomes 2.06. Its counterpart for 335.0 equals 1.60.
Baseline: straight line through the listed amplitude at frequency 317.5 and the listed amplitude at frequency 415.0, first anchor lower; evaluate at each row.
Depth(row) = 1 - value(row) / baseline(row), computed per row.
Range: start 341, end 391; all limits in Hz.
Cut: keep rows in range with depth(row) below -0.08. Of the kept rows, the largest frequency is 390.0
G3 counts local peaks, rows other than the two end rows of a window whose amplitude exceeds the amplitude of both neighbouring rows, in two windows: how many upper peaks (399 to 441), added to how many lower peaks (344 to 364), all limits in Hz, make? 5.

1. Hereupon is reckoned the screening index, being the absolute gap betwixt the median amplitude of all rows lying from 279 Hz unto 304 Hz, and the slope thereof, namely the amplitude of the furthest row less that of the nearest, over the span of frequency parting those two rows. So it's 2.30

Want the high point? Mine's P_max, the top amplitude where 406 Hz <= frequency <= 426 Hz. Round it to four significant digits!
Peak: 4.647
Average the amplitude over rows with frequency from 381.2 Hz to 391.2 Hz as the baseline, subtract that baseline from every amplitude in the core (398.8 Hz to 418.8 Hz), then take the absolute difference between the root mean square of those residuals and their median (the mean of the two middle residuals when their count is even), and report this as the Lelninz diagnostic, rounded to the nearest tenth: 1.5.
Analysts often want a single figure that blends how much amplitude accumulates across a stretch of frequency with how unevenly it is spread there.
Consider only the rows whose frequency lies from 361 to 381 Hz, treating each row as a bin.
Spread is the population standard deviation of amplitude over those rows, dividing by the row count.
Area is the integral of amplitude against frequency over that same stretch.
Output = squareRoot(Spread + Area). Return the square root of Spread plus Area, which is 10.1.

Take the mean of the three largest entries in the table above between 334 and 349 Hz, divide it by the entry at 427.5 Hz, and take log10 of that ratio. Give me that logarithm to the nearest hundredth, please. -0.30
